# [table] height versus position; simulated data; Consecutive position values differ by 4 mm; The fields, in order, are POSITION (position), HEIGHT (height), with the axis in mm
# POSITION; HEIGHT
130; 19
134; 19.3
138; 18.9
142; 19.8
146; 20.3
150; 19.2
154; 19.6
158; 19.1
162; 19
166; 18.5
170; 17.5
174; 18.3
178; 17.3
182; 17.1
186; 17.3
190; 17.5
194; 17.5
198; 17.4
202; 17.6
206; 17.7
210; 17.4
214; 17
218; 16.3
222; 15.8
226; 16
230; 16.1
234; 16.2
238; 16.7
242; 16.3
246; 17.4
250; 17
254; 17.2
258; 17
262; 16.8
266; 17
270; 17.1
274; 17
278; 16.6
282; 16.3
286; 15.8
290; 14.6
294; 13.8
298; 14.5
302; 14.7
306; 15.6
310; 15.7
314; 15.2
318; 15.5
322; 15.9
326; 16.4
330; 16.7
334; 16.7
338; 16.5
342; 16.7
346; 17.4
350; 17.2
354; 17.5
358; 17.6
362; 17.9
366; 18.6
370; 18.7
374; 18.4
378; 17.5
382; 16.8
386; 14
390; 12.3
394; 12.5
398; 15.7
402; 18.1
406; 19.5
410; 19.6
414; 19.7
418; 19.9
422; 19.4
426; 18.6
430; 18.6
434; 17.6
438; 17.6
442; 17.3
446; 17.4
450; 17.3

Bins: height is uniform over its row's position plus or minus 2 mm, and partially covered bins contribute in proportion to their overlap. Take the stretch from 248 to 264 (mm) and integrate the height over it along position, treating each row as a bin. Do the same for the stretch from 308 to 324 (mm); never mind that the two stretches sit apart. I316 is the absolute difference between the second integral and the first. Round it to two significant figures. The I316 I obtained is 23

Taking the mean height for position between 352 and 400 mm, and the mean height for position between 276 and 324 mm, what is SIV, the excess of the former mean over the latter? 1.1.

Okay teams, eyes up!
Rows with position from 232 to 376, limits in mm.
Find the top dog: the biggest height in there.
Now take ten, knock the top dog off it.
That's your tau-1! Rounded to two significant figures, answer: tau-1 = -8.7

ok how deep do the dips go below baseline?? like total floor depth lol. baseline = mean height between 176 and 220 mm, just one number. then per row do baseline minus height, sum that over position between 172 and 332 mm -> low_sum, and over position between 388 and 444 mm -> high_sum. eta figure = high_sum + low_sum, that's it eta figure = 28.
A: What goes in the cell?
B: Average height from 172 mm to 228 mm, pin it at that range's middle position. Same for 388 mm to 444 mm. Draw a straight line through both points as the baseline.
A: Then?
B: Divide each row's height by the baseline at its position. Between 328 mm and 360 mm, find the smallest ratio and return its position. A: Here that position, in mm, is 338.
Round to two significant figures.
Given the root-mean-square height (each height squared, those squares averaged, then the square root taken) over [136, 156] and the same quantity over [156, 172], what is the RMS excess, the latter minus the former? -1.0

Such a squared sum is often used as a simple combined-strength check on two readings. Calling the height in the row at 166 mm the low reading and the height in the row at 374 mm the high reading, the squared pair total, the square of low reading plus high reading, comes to 1362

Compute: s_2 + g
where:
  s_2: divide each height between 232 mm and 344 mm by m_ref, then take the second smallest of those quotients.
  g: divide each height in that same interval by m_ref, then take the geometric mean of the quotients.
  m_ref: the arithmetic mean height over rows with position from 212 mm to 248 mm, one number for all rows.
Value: 1.87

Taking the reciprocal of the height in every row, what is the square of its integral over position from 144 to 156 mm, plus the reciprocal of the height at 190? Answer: 0.43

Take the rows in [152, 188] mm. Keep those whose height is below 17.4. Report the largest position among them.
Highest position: 186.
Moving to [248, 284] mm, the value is 282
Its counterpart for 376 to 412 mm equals 398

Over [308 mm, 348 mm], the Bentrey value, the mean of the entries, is 16.3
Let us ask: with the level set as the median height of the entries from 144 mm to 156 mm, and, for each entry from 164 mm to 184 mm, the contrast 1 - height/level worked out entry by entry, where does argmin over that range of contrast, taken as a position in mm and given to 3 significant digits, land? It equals 166 mm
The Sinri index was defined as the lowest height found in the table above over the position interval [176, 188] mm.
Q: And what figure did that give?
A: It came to 17.1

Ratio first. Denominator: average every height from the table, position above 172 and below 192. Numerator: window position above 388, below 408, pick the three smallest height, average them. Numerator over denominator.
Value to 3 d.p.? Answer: 0.771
